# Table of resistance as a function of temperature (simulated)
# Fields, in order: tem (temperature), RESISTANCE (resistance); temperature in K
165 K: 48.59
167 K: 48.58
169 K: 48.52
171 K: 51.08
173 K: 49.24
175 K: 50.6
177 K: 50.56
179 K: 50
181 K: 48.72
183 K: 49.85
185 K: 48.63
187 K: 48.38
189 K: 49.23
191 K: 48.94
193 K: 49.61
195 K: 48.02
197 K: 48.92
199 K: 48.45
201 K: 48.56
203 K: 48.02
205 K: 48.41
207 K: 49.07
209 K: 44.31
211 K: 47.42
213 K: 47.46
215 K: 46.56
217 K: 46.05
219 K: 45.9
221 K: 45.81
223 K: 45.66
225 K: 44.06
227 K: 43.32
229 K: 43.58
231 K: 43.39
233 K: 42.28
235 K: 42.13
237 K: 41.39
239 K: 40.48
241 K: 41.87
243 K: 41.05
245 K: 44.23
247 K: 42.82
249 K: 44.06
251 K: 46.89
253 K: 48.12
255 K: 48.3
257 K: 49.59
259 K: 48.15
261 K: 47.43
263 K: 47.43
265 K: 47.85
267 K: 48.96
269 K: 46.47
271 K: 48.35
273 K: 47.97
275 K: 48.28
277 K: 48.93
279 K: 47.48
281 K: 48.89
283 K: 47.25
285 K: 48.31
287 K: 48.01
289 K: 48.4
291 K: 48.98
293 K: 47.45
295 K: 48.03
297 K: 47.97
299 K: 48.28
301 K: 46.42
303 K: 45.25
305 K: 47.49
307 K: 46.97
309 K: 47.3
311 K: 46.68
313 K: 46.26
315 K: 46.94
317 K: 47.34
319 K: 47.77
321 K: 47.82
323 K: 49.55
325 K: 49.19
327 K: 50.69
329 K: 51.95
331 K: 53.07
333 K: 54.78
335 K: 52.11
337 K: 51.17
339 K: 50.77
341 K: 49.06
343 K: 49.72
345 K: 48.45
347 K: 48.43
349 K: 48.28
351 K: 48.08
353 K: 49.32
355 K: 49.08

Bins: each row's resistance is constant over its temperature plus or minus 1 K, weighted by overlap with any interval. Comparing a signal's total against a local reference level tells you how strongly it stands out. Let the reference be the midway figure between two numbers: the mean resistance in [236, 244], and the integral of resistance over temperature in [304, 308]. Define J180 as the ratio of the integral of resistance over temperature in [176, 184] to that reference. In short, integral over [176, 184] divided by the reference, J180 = 3.5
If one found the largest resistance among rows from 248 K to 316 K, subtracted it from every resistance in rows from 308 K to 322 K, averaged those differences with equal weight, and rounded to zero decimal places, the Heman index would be -2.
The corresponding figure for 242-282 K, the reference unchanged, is -3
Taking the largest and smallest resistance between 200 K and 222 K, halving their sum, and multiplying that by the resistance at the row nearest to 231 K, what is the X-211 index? 2026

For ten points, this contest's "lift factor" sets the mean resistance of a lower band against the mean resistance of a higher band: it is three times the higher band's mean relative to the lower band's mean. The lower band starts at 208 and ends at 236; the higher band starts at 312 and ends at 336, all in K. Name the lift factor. 3.33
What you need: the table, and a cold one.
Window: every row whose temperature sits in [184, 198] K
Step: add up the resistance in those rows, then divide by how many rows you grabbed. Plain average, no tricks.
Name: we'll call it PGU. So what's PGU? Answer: 48.8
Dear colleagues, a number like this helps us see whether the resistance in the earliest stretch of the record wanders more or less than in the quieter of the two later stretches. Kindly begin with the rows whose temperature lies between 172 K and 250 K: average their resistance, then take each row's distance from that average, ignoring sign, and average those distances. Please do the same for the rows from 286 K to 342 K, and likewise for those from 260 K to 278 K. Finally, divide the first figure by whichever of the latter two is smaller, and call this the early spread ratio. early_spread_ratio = 4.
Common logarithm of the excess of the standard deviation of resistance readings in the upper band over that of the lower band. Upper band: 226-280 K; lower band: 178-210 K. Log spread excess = 0.22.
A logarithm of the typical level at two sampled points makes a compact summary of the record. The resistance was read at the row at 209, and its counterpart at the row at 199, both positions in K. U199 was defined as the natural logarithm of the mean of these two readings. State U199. 3.84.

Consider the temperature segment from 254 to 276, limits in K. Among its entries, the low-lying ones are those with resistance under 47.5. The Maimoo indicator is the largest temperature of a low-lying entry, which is 269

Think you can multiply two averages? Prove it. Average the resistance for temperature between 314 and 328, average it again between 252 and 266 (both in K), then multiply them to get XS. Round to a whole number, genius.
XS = 2333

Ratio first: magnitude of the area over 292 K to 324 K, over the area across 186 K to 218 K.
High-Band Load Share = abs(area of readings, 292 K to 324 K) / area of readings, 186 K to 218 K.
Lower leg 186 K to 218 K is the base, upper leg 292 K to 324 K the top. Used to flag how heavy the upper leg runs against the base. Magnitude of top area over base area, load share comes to 0.99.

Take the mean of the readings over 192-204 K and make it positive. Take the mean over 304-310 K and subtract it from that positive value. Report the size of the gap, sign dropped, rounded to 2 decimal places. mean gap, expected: 1.34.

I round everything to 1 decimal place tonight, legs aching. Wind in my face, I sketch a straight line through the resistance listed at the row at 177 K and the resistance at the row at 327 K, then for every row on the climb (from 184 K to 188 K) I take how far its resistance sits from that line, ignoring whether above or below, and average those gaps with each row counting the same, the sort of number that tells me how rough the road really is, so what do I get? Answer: 2.1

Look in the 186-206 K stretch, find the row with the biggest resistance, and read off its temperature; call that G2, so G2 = 193 K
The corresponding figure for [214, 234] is 215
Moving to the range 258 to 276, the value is 267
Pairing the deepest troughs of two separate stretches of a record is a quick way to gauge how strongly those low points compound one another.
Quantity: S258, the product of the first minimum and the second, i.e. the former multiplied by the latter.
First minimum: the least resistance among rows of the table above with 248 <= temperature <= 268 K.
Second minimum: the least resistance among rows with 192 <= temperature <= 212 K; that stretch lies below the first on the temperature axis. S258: 1952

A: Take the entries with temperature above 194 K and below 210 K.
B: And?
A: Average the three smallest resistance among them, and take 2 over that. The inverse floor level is 0.0428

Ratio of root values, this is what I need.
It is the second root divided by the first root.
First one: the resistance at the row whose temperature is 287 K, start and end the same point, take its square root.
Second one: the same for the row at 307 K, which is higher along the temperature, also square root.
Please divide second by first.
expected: 0.99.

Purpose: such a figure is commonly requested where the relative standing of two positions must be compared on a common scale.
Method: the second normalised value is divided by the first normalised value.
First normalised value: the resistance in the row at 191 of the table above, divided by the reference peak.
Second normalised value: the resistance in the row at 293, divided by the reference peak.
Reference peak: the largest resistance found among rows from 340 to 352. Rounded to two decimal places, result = 0.97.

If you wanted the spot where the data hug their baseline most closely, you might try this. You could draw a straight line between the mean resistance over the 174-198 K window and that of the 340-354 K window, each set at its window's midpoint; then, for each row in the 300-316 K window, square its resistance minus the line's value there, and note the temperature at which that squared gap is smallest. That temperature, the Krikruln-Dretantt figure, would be 305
